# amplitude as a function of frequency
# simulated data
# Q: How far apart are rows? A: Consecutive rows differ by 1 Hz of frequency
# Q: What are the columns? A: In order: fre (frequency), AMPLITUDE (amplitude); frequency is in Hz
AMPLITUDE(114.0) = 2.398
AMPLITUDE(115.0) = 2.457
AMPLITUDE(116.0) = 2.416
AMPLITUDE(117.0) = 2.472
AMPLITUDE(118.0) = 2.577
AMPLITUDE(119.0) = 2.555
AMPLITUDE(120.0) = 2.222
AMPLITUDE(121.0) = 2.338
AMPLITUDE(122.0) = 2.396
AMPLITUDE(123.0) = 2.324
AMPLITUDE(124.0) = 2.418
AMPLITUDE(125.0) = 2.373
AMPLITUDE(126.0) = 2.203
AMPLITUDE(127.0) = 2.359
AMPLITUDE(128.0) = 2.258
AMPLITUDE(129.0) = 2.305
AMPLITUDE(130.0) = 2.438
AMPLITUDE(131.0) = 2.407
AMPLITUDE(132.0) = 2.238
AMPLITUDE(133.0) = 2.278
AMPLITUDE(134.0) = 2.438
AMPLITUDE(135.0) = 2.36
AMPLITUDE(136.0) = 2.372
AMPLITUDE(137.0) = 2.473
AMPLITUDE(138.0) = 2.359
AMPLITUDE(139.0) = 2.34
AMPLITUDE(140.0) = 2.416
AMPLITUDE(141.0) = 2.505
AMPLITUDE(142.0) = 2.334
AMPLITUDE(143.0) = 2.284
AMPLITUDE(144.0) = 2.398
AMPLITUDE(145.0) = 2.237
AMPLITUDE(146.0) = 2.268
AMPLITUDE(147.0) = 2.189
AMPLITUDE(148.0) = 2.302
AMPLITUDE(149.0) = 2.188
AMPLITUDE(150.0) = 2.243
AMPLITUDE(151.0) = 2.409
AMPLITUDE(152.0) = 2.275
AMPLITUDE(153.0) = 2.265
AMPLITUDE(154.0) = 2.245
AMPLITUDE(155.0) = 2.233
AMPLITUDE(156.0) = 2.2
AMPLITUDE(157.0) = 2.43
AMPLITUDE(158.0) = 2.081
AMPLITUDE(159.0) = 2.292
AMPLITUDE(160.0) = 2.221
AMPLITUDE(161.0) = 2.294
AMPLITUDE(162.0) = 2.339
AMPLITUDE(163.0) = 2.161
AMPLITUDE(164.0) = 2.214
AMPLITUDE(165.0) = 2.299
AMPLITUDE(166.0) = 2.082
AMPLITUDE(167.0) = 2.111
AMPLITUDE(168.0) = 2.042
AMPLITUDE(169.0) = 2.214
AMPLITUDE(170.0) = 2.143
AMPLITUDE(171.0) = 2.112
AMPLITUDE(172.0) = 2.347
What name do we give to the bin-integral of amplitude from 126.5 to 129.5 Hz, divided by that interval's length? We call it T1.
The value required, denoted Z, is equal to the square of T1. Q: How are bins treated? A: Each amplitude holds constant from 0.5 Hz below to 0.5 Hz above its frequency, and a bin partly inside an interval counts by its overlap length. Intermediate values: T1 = 2.31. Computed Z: 5.32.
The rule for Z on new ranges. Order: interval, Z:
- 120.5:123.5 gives 5.54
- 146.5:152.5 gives 5.14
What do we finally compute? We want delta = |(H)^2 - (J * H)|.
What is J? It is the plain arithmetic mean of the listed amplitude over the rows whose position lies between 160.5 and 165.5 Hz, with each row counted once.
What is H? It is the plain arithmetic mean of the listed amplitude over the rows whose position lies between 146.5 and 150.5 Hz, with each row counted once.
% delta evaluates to 0.1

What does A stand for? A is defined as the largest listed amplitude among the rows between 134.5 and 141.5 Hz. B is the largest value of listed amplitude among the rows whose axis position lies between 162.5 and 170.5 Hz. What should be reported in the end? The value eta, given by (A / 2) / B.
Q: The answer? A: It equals 0.54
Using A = 2.505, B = 2.299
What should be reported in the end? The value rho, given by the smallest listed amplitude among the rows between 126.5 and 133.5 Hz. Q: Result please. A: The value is 2.238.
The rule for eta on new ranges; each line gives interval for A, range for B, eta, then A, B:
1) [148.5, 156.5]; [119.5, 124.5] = 0.50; 2.409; 2.418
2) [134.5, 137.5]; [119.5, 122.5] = 0.52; 2.473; 2.396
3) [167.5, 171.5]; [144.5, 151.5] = 0.46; 2.214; 2.409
